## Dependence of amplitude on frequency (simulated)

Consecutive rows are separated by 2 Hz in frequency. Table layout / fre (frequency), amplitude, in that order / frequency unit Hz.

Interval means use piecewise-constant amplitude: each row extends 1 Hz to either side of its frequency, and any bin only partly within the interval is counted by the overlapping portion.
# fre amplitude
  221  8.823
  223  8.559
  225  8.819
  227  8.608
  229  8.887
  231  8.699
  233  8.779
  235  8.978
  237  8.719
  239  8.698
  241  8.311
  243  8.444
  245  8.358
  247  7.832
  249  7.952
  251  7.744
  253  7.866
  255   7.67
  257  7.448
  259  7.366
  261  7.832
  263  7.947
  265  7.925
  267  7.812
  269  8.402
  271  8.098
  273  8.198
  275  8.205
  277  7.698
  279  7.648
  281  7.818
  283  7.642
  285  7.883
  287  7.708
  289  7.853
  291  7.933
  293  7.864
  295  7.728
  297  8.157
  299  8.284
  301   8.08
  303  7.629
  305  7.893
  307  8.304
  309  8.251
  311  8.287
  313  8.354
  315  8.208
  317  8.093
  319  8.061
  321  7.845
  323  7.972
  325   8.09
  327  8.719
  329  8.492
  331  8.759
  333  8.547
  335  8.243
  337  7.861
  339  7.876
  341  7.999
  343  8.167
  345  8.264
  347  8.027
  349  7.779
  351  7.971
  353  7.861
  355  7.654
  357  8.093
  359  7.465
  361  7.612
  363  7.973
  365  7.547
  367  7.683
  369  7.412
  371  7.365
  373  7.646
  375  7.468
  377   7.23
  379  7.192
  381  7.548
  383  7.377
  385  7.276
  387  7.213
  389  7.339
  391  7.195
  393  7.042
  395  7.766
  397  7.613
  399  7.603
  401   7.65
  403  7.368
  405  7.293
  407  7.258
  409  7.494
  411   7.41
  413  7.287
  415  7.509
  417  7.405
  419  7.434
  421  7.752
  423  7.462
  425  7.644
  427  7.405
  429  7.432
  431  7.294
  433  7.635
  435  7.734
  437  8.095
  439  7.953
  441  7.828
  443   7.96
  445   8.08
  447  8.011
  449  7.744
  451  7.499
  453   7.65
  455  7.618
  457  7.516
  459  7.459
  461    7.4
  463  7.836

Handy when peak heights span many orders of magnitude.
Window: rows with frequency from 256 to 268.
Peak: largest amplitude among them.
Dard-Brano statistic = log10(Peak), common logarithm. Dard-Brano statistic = 0.900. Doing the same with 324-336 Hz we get 0.942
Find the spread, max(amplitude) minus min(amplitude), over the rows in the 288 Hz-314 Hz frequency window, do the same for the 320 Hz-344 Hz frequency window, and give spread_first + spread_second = 1.6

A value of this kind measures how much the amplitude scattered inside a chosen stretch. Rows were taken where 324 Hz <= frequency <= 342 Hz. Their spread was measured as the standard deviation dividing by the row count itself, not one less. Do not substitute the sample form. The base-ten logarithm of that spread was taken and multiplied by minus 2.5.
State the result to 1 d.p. 1.2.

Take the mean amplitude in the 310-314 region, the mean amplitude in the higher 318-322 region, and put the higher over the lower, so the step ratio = 0.96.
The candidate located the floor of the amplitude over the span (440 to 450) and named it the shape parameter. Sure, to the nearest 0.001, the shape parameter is 7.744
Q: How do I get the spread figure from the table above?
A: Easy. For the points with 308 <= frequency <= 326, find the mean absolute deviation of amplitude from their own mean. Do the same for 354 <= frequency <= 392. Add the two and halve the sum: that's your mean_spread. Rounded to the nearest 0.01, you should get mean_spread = 0.16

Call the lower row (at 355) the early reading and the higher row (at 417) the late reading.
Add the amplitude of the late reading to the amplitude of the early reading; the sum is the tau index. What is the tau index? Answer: 15.1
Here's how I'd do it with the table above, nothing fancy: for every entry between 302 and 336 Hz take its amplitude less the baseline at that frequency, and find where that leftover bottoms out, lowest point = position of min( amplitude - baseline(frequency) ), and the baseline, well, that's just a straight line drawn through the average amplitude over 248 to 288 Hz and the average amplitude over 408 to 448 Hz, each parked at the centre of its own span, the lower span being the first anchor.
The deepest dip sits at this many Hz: 303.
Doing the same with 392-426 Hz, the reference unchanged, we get 393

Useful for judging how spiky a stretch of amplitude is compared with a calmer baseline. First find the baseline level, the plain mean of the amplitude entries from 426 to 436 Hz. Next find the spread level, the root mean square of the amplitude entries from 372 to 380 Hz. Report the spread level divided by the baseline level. 0.98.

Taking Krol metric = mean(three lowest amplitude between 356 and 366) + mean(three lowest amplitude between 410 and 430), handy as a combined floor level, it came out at 14.9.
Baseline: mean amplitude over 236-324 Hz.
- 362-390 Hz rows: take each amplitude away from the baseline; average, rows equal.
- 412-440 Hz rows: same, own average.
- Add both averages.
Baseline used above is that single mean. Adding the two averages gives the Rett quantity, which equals 1.0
